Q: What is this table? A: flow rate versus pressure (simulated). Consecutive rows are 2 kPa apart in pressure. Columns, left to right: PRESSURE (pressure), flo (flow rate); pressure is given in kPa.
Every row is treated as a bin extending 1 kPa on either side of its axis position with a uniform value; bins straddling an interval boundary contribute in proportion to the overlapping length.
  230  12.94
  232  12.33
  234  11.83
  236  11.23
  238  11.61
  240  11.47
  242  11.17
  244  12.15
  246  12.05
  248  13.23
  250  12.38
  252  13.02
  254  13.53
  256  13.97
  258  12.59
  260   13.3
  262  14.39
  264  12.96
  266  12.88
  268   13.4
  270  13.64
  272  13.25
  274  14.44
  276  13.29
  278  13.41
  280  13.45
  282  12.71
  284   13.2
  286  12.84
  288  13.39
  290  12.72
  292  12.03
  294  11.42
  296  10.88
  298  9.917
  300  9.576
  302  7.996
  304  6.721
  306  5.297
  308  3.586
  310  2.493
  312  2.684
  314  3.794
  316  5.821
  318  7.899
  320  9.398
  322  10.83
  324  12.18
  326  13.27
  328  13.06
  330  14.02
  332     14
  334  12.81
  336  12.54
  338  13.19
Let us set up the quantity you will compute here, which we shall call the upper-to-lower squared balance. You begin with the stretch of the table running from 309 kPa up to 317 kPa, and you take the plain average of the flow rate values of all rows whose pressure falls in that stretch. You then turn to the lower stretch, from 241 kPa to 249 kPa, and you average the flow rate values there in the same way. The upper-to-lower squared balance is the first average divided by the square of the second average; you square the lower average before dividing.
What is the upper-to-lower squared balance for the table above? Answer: 0.025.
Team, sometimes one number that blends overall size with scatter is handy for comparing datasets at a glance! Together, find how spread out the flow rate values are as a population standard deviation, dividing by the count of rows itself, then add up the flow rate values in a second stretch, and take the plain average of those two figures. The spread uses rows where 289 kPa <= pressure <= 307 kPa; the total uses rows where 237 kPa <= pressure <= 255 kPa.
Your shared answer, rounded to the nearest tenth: 56.5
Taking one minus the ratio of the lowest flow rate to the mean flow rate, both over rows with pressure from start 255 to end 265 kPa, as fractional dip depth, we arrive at 0.06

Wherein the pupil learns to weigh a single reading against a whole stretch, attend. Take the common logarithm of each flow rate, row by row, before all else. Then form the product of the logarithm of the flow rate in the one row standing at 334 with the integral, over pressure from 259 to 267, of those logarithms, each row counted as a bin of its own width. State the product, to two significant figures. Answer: 10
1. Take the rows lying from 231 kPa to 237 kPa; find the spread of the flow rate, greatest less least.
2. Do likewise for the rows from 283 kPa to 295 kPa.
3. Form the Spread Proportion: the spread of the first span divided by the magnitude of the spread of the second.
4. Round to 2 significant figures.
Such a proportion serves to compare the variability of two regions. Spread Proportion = 0.56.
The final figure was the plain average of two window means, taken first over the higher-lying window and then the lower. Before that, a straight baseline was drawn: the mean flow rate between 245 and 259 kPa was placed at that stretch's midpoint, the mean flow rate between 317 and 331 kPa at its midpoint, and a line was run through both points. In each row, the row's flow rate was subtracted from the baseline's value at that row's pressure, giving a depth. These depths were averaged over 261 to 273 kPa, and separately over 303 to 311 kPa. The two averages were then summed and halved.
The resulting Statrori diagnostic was 3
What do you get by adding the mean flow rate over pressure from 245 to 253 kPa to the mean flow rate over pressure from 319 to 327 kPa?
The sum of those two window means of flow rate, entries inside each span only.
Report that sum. 24.1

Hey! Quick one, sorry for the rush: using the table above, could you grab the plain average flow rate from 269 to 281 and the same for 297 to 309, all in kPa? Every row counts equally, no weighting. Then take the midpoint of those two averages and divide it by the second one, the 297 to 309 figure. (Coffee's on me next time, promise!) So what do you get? 1.4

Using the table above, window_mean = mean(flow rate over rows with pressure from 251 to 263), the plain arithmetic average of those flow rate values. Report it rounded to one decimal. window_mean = 13.5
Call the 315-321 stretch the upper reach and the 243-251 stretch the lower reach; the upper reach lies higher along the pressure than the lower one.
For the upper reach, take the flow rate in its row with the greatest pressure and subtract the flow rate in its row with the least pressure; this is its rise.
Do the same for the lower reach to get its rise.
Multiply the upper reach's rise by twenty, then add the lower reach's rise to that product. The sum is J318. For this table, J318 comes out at 72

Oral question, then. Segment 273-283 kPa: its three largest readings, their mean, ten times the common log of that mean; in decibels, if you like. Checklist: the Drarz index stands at 11.4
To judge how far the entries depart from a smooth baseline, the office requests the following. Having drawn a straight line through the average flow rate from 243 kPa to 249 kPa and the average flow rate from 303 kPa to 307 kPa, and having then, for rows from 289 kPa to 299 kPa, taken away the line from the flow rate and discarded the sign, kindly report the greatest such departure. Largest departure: 5.07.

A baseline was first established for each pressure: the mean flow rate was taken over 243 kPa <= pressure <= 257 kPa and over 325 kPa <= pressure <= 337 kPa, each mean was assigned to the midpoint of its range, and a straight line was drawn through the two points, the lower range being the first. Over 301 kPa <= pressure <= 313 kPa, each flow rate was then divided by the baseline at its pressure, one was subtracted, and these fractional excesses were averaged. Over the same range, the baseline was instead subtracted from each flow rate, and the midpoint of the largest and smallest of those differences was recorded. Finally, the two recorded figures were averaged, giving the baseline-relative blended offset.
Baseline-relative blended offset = -4.3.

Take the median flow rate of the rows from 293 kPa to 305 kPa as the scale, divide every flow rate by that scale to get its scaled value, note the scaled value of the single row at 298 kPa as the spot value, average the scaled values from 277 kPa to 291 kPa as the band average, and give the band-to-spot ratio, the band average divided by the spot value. 1.3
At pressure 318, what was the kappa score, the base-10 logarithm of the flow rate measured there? 0.90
